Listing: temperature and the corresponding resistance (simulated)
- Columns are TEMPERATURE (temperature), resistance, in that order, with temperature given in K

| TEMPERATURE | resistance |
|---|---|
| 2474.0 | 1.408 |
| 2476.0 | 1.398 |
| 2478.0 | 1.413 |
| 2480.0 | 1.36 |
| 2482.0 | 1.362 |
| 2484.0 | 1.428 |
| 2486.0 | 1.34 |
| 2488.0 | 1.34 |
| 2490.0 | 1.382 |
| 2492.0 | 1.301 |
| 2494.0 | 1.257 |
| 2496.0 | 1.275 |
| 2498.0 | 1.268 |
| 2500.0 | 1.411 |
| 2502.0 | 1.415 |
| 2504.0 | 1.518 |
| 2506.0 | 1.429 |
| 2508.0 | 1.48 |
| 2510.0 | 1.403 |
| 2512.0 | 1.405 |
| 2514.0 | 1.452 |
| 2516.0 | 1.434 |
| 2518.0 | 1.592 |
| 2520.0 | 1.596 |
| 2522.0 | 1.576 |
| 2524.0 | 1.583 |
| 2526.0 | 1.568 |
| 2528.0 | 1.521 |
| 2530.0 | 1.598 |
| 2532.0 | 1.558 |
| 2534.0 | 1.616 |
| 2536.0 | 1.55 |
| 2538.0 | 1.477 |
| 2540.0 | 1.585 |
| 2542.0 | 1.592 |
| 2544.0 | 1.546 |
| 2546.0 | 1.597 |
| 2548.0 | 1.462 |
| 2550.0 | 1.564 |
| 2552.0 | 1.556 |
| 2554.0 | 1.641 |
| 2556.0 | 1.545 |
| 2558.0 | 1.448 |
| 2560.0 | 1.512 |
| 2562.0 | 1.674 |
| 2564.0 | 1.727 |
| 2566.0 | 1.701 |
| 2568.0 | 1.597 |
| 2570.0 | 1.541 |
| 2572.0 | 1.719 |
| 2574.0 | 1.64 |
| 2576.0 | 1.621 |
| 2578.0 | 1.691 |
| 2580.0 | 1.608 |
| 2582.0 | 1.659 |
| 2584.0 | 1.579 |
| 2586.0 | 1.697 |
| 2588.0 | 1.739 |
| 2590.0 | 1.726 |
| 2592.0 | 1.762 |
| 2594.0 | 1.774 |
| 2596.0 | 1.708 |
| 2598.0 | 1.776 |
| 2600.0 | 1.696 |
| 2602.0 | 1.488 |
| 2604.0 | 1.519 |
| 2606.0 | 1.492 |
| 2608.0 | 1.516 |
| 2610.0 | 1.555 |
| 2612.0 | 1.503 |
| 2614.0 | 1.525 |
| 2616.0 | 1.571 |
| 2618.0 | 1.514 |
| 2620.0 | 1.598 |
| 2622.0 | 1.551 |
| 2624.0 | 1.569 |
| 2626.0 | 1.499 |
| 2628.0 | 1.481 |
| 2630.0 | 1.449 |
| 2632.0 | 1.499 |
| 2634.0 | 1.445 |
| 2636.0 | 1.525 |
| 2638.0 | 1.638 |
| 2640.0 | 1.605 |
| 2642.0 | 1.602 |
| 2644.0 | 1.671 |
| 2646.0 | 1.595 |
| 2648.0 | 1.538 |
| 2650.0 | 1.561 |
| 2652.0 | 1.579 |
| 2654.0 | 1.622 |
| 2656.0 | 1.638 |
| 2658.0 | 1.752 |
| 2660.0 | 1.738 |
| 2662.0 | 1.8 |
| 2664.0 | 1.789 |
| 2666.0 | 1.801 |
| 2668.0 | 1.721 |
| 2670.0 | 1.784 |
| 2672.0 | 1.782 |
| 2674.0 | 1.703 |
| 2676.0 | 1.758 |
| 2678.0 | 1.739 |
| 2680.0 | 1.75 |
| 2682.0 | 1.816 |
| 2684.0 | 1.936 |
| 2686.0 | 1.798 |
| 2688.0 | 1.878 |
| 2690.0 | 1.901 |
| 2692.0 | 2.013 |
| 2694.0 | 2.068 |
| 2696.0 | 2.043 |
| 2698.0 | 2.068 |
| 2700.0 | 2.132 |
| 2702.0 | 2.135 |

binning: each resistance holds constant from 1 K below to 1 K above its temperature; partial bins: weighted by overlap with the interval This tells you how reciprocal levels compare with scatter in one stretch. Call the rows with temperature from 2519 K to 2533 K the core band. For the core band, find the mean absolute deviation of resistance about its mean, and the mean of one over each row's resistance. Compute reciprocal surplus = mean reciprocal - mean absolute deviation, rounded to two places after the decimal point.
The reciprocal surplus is 0.62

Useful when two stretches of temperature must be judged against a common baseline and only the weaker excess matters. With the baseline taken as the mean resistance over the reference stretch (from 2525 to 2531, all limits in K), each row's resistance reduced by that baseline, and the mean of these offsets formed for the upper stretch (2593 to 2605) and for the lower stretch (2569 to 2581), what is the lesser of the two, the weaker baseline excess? 0.074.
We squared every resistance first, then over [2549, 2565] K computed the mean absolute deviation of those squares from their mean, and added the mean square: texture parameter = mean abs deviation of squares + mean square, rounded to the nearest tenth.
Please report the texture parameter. 2.7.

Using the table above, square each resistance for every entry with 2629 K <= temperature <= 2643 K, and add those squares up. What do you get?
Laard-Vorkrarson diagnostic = 16.6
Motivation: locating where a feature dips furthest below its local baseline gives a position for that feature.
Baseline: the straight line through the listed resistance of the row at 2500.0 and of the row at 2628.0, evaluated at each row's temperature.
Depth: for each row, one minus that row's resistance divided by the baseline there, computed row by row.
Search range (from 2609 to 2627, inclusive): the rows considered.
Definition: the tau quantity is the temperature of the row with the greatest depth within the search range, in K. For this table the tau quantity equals 2626.0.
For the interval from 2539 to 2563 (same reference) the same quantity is 2558.0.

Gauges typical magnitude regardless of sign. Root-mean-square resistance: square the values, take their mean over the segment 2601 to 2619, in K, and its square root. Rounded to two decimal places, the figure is 1.52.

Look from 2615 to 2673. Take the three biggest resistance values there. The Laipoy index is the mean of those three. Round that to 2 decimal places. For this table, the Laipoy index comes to 1.80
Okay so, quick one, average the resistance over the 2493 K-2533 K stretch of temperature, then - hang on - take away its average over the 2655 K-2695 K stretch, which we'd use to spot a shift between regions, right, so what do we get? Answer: -0.34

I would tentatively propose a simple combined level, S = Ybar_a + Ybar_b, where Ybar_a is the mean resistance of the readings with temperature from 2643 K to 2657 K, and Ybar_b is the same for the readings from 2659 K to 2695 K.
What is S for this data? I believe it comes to 3.42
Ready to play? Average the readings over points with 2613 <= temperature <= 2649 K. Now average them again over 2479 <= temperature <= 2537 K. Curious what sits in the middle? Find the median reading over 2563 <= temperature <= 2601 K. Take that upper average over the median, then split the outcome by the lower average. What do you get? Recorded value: 0.63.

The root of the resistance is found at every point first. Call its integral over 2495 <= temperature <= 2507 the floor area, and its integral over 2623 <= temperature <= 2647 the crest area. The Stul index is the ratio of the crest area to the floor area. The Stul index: 2.1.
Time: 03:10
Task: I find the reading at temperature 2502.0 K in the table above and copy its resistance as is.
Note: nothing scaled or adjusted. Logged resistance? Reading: 1.415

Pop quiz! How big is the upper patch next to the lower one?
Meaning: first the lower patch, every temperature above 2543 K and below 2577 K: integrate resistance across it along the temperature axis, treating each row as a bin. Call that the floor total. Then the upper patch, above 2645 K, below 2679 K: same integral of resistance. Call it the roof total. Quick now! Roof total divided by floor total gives 1.07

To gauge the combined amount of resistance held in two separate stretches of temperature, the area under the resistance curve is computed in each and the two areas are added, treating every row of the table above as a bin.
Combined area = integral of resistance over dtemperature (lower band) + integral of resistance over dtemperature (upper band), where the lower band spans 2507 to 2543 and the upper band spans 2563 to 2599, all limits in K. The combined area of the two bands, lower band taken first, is 116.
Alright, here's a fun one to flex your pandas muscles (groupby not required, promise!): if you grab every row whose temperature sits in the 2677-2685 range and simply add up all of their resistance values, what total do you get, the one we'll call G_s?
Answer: 7.24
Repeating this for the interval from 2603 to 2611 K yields 6.08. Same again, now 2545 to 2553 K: 6.18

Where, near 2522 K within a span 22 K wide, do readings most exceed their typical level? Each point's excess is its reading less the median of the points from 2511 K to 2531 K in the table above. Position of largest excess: 2530.0 K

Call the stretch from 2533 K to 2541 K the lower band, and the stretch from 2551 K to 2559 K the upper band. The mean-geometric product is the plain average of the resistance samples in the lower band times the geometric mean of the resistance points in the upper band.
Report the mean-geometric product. 2.4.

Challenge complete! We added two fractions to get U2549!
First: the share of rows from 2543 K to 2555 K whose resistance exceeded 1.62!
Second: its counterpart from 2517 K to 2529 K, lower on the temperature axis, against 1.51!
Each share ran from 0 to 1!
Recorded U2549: 1.17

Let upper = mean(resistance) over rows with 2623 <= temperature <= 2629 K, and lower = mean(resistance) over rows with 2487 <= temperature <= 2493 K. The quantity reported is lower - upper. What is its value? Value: -0.18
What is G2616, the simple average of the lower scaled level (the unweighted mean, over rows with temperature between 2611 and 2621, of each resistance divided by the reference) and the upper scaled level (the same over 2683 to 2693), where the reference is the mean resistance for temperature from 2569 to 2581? 1.05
